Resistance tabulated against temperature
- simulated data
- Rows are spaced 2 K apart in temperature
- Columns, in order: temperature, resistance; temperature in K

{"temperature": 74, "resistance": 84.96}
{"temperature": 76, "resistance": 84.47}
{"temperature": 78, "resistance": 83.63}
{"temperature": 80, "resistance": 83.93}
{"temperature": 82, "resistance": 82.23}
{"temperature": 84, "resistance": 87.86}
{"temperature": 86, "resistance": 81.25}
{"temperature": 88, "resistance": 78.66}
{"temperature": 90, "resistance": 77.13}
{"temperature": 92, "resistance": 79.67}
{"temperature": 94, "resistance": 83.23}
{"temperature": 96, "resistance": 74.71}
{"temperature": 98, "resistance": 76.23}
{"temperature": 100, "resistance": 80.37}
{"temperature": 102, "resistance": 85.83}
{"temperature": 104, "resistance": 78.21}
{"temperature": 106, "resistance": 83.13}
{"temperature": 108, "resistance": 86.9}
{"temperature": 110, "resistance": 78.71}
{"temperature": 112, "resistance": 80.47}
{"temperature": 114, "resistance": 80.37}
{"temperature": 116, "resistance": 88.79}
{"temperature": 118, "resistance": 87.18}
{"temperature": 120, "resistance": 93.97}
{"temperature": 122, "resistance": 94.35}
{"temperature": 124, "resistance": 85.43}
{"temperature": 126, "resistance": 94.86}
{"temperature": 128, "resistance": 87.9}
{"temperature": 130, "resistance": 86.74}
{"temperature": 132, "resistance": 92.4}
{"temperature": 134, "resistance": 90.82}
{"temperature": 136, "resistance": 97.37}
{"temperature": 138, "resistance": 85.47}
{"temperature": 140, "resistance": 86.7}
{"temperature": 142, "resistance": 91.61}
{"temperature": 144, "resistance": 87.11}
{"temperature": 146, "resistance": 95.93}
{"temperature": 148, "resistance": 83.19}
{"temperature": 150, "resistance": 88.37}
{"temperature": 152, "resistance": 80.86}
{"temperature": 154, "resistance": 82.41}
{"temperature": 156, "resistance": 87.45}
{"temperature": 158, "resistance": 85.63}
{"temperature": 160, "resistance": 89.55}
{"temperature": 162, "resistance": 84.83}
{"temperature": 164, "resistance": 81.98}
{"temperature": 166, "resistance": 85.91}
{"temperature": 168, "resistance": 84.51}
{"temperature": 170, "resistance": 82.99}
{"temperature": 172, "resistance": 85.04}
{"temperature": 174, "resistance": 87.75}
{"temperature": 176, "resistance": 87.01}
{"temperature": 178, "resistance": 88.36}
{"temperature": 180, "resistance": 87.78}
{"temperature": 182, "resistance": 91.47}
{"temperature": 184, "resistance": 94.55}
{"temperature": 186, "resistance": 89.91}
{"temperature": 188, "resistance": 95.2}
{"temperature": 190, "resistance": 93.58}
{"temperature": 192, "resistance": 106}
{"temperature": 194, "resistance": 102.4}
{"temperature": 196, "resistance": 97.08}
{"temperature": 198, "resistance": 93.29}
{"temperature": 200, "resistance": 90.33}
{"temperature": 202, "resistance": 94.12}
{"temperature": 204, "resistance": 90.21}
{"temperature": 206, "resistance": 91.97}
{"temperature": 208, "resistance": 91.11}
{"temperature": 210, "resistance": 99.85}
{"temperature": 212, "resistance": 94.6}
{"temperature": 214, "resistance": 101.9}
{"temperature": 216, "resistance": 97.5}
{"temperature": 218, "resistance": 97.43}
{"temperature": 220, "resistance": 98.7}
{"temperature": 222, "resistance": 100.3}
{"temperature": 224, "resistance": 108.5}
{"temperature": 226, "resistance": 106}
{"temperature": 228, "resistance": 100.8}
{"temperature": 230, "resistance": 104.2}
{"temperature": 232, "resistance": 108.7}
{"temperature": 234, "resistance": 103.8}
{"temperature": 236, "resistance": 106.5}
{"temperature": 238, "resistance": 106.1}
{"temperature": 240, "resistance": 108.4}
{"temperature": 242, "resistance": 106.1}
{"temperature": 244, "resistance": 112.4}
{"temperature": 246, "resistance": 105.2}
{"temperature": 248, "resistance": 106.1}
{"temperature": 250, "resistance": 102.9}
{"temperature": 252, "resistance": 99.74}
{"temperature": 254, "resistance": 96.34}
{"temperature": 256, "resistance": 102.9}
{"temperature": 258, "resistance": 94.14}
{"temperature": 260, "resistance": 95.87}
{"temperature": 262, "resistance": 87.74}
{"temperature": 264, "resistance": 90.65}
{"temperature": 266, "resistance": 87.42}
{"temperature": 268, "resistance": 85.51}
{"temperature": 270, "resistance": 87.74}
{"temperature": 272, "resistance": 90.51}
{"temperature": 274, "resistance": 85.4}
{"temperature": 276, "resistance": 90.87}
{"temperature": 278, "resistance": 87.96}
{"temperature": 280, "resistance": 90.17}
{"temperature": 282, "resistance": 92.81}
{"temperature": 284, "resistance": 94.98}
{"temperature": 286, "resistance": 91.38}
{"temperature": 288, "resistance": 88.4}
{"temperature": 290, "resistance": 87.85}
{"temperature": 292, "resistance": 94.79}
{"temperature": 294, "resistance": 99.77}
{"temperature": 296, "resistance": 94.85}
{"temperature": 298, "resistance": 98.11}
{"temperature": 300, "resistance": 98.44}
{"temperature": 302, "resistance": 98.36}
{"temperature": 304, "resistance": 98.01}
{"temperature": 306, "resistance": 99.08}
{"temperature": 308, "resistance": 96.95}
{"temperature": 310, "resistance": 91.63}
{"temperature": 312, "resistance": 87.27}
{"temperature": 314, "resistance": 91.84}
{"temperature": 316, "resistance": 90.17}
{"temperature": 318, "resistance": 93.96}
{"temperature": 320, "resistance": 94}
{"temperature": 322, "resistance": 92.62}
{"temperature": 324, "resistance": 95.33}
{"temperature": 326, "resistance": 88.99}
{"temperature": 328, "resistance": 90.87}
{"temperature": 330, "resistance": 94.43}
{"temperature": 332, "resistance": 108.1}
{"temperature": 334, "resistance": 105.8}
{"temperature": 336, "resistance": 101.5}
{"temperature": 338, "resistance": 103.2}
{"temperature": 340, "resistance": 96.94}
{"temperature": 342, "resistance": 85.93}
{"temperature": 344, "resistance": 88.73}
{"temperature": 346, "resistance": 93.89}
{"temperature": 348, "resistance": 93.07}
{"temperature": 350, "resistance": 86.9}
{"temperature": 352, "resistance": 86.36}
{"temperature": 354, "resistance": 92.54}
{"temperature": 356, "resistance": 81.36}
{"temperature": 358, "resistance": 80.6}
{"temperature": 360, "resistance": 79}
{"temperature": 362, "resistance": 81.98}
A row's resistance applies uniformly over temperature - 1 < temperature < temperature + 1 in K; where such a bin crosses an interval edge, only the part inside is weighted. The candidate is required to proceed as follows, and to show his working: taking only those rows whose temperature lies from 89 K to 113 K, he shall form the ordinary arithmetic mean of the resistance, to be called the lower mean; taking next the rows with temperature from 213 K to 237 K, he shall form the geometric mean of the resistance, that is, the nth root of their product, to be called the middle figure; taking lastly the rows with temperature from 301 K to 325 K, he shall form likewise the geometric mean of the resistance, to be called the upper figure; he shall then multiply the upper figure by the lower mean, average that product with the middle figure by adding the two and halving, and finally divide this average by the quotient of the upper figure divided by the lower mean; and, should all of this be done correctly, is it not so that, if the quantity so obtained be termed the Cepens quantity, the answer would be 3275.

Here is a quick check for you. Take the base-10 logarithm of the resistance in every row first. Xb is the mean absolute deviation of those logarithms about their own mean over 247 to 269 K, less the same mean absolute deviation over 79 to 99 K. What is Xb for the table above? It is 0.009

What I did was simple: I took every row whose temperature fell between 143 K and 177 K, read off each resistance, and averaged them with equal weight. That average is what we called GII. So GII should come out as 85.9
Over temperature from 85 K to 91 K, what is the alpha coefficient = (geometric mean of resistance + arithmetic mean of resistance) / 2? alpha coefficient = 79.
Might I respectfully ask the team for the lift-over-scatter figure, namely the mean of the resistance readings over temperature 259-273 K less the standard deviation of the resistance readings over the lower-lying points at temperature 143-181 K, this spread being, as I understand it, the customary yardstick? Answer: 86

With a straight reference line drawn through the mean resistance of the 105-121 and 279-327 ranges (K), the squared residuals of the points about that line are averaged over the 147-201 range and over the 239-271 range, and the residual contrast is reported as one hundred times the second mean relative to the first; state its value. 374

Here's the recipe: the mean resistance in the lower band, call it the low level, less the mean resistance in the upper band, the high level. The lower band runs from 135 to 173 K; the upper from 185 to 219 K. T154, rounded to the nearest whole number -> -9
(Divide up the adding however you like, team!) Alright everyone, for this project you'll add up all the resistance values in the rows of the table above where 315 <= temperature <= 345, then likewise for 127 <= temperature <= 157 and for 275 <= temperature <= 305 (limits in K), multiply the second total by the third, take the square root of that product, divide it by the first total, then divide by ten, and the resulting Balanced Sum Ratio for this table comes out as 0.095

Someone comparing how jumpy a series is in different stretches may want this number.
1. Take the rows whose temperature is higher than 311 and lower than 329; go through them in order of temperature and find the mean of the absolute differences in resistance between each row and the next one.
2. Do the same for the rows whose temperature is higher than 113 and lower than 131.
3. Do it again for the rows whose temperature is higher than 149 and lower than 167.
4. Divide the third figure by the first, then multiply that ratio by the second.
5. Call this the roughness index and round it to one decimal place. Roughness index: 7.6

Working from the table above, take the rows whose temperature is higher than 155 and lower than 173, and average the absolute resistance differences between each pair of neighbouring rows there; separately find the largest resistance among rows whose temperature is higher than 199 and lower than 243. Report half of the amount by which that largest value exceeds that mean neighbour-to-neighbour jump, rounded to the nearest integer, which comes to 53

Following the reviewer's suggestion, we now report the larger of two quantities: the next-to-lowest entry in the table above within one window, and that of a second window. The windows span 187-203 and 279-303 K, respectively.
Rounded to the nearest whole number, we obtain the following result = 93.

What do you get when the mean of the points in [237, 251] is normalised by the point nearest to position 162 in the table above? 1.26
